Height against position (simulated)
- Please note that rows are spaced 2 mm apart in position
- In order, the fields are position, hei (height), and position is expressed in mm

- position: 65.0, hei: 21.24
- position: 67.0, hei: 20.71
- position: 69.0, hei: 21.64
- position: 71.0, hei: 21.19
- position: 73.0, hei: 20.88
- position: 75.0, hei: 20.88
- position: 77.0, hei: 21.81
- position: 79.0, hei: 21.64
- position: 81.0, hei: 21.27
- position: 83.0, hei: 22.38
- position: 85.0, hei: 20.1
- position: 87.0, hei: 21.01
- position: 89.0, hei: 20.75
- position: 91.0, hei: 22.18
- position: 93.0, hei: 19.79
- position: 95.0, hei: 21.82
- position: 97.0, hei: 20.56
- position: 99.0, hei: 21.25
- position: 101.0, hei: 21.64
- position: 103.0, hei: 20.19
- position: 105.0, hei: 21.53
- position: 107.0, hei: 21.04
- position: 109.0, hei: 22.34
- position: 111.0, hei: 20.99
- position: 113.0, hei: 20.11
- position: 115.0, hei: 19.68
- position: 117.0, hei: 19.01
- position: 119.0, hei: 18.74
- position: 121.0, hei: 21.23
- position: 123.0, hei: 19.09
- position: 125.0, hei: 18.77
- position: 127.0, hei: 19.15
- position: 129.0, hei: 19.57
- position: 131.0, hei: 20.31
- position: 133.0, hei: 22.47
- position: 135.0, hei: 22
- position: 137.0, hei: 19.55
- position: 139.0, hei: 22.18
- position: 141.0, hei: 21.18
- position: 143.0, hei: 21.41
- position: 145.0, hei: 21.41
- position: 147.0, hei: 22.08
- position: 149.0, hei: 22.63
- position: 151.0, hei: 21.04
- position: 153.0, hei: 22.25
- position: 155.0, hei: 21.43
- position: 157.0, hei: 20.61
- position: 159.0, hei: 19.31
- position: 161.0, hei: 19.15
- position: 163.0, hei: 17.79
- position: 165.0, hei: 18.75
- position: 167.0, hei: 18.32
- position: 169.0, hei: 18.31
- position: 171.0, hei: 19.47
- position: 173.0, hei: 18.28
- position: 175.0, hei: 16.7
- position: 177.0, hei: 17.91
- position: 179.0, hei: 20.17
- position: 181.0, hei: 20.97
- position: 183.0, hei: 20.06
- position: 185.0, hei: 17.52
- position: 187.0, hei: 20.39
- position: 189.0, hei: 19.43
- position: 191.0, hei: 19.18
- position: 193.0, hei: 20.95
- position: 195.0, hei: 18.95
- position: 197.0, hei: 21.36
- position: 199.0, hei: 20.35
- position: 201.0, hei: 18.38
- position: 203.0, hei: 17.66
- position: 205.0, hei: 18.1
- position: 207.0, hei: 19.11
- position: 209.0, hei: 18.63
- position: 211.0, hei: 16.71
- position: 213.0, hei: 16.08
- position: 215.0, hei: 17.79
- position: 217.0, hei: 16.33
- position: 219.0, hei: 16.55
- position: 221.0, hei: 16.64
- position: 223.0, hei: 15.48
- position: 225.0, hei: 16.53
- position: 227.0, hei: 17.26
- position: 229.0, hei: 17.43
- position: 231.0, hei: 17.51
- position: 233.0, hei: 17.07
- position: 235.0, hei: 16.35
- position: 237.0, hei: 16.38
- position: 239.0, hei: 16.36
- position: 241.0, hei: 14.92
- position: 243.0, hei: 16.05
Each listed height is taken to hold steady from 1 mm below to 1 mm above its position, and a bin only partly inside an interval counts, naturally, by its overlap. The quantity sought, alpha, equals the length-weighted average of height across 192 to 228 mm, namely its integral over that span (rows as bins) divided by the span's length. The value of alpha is 17.9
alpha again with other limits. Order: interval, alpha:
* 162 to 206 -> 19.0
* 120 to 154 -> 21.0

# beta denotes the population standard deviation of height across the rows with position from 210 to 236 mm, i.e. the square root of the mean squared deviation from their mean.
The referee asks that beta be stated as 0.6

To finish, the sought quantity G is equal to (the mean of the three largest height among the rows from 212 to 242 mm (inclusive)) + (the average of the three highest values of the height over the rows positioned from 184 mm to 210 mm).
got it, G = 38.5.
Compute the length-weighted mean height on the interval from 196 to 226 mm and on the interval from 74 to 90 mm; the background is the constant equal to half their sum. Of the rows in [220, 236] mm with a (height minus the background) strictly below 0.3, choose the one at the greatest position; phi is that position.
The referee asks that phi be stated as 235.0 mm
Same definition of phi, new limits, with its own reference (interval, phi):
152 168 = 167.0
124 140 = 137.0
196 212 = 211.0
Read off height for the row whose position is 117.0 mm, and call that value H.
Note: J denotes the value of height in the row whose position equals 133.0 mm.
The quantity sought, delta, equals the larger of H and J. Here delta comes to 22.5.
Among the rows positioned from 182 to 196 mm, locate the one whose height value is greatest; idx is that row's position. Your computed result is 193.0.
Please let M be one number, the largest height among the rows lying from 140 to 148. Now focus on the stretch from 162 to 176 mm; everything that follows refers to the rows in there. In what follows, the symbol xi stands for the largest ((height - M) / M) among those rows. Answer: -0.12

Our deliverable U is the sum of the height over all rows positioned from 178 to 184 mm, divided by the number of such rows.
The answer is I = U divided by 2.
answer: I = 10.2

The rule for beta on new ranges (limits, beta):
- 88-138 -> 1.2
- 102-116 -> 0.9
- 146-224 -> 1.8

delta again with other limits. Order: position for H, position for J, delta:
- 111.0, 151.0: 21.0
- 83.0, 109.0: 22.4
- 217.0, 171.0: 19.5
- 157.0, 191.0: 20.6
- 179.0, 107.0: 21.0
